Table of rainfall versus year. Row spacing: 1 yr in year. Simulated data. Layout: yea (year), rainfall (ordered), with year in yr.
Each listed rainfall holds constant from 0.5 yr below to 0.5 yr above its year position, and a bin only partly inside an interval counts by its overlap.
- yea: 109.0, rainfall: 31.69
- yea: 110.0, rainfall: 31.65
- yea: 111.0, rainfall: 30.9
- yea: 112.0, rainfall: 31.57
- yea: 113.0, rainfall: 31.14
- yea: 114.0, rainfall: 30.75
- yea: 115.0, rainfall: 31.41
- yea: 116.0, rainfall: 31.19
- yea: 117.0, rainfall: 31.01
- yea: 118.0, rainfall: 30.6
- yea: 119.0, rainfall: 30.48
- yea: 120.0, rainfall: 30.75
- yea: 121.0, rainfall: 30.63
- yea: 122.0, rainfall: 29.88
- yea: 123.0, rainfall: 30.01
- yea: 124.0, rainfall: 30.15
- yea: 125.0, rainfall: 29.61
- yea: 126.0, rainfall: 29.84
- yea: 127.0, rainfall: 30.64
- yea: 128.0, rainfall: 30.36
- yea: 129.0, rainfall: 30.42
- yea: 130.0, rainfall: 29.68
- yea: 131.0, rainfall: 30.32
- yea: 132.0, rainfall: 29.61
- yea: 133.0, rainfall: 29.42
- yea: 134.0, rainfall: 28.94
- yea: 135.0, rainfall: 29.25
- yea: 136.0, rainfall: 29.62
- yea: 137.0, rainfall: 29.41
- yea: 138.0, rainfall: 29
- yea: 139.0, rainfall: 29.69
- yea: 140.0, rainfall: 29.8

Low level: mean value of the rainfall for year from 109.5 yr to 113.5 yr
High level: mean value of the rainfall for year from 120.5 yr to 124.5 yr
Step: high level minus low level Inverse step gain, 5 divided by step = -4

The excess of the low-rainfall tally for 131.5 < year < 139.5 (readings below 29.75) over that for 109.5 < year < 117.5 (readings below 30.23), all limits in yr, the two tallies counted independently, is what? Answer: 8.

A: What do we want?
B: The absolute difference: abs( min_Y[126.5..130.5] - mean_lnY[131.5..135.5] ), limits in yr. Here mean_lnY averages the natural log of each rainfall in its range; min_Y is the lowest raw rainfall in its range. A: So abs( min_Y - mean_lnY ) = 26.3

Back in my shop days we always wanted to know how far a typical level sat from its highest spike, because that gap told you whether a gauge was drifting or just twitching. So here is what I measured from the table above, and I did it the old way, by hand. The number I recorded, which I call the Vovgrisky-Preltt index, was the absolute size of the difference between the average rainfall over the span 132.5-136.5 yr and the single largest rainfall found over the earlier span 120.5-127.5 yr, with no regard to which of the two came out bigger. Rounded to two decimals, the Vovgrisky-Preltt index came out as 1.33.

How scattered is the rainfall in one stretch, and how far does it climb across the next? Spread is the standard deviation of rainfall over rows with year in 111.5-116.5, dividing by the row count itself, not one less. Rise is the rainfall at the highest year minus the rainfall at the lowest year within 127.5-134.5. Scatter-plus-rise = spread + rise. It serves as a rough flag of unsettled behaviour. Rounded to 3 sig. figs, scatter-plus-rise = -1.14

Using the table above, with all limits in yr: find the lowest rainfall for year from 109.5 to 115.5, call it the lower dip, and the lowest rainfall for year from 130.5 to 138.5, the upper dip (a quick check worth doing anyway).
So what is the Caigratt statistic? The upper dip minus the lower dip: -1.8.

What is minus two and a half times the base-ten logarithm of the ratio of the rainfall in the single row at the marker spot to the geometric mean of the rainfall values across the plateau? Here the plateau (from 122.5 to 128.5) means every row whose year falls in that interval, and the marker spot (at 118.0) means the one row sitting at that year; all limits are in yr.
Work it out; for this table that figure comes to -0.018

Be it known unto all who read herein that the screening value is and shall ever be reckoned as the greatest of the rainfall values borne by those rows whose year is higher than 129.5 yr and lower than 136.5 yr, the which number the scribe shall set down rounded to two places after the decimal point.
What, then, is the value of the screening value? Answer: 30.32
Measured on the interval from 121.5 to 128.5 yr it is 30.64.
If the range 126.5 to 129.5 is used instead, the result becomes 30.64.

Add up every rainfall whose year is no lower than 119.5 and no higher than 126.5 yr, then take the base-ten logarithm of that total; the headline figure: 2.32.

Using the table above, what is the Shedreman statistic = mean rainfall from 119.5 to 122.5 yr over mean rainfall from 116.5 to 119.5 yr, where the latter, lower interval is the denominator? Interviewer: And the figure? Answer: 0.991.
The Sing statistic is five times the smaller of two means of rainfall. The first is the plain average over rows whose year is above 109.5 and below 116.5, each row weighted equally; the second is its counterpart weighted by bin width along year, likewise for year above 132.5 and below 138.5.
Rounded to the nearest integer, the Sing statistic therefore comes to 146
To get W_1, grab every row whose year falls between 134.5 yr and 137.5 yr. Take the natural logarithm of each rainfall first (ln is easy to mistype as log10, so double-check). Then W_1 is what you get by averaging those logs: 3.38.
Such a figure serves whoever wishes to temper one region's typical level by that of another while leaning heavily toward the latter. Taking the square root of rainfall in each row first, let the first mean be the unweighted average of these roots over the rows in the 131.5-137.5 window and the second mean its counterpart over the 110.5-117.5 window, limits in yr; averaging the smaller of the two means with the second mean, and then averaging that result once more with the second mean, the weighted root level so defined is 5.540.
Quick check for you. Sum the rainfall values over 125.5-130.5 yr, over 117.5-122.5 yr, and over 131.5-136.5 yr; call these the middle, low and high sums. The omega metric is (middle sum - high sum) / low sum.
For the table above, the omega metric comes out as 0.027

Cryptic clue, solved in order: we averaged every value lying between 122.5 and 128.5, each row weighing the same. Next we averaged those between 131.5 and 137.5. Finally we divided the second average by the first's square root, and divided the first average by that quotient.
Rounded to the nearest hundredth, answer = 5.62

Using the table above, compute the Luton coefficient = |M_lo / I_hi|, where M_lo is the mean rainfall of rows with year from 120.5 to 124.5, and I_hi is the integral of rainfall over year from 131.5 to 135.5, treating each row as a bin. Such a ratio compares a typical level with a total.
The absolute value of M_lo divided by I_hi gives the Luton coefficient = 0.257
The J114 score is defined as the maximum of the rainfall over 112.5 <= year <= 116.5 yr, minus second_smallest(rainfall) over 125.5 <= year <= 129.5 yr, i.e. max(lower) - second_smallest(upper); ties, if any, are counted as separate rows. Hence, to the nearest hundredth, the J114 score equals 1.05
